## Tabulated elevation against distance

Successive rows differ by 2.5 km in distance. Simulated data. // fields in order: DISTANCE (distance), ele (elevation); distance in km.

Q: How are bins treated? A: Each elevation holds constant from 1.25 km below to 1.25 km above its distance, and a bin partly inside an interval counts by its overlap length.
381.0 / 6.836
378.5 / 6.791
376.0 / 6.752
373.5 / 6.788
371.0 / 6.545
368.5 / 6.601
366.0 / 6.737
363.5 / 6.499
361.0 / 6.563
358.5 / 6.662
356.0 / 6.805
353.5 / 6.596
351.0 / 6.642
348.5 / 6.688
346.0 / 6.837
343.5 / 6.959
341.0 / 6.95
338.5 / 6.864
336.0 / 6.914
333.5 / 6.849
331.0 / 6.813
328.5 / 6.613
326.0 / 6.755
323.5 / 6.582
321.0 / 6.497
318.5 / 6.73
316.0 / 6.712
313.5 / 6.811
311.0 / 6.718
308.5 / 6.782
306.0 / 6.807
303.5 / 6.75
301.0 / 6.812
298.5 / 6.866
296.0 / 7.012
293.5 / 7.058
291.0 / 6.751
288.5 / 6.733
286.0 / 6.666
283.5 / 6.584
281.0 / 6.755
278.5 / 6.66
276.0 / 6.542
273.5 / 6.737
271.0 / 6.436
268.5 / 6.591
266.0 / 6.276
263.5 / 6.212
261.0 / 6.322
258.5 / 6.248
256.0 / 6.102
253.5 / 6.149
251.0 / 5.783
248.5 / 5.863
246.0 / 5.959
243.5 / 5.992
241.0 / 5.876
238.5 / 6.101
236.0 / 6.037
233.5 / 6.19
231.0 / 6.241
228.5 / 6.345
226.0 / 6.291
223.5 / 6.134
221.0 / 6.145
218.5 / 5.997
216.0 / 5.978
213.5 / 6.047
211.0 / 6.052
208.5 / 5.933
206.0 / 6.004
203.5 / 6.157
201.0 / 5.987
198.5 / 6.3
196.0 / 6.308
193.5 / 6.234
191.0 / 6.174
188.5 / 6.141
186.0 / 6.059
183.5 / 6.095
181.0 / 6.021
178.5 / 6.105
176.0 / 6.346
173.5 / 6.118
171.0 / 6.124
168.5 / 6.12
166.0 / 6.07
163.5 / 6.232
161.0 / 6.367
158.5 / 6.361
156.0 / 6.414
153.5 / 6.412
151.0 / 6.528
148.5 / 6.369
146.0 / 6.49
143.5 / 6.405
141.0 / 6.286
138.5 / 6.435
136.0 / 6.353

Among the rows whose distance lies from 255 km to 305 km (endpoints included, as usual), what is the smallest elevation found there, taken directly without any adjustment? 6.102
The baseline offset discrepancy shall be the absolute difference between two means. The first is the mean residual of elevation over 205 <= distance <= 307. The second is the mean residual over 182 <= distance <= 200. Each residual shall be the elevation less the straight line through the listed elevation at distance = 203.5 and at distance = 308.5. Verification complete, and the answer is 0.23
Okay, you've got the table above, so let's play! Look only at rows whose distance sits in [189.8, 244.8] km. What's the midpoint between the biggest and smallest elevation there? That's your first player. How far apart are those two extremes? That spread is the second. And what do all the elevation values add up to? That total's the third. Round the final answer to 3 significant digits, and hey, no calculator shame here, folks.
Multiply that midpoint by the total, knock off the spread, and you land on 822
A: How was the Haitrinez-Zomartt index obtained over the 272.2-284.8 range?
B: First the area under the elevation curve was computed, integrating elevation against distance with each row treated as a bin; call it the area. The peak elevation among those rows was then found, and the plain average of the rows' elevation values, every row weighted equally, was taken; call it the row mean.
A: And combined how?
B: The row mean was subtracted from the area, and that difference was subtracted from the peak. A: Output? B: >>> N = -70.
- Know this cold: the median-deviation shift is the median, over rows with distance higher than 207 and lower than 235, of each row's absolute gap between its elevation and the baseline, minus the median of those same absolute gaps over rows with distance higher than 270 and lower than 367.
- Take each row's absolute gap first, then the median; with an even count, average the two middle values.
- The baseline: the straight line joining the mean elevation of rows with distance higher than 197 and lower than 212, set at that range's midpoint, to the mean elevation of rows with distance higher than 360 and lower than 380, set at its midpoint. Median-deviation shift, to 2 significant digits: -0.22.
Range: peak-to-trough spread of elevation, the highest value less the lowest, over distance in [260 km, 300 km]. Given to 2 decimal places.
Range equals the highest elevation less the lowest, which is 0.85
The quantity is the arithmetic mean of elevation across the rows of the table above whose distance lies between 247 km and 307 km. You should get 6.53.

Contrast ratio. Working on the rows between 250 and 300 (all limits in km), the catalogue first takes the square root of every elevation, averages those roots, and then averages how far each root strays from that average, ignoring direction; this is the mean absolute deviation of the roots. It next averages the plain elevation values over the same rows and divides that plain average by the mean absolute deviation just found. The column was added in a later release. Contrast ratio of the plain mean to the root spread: 124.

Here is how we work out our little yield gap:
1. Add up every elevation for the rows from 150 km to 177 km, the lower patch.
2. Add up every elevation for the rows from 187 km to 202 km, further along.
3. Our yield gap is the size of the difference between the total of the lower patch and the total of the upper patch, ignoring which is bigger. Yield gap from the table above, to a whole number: 32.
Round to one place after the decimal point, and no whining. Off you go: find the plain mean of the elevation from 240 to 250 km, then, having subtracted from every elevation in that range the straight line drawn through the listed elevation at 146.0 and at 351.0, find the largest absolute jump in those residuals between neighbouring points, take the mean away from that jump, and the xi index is -5.8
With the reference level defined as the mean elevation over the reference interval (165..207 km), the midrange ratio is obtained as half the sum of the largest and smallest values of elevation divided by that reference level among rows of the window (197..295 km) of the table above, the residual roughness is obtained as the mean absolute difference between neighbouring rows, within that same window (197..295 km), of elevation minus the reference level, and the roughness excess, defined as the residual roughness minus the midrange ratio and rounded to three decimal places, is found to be -0.918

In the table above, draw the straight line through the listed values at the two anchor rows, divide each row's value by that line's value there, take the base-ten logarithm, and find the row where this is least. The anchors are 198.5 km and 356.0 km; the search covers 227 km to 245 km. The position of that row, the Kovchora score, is 241.0 km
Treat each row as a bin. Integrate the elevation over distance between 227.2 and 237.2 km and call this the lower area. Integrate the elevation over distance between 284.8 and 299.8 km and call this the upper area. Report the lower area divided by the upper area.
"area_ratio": 0.60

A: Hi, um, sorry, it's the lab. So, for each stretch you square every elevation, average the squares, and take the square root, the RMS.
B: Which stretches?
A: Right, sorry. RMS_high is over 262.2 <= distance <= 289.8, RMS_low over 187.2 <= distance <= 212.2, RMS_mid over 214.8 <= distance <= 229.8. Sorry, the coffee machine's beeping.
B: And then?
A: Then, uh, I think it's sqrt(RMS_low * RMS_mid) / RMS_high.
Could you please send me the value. 0.935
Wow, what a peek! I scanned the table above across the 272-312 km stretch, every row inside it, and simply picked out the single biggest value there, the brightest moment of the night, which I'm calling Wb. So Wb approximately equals 7.058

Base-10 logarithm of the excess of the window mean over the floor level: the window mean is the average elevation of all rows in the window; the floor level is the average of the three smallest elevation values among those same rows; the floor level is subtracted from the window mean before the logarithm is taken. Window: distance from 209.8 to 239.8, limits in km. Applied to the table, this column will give -0.90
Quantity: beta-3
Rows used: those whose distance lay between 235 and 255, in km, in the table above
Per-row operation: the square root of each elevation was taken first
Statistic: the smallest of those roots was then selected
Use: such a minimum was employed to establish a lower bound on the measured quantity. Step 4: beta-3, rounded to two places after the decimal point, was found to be 2.40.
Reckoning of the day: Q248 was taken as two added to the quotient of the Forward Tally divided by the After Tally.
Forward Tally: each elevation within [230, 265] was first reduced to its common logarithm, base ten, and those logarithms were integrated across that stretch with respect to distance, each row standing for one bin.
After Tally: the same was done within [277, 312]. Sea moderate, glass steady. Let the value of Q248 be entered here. 2.94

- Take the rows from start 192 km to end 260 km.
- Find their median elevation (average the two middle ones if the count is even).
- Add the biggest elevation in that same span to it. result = 12.4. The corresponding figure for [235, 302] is 13.5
